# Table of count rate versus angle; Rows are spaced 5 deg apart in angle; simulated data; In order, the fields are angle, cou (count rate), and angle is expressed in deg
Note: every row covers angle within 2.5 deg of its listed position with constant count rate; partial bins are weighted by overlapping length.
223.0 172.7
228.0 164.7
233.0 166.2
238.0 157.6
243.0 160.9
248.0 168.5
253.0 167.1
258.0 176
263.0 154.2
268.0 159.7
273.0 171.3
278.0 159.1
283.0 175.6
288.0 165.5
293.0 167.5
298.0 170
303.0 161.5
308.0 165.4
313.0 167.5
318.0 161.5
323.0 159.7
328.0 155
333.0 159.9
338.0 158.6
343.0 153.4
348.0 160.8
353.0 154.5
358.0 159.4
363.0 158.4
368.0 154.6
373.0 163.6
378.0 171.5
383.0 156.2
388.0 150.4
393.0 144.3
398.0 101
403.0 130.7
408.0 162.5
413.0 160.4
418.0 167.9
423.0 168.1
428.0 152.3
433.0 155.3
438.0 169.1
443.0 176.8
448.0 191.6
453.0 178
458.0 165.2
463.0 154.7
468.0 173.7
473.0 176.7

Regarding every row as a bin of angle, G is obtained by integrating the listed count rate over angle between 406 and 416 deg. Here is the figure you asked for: 1617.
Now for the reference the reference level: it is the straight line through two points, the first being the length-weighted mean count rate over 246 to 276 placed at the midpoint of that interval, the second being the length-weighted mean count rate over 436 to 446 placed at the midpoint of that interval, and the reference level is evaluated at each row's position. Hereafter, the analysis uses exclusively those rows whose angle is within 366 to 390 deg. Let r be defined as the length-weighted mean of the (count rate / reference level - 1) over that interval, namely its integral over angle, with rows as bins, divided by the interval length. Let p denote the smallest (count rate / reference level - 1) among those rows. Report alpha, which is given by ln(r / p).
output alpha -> -0.6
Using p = -0.12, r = -0.07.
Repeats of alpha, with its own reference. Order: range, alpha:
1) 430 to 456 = -3.4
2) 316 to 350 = -0.4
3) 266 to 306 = -2.3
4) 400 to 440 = -1.0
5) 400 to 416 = -0.6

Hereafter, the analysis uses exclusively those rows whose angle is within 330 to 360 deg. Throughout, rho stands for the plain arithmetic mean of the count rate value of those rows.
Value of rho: 158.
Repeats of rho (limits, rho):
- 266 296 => 166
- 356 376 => 159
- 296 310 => 166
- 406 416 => 161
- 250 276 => 166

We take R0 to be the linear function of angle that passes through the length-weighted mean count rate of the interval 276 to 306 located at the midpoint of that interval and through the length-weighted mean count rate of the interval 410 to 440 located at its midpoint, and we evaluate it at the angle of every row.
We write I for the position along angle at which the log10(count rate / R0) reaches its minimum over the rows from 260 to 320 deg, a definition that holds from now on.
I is 263.0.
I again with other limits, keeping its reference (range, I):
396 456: 398.0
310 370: 343.0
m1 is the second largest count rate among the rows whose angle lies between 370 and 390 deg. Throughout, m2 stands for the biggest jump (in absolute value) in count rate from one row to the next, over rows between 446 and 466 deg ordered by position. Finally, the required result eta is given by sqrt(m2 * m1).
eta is 47.2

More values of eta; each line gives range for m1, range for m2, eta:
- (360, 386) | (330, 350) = 34.8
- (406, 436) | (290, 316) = 37.8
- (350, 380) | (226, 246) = 37.5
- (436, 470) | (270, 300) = 54.2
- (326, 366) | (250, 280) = 59.0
